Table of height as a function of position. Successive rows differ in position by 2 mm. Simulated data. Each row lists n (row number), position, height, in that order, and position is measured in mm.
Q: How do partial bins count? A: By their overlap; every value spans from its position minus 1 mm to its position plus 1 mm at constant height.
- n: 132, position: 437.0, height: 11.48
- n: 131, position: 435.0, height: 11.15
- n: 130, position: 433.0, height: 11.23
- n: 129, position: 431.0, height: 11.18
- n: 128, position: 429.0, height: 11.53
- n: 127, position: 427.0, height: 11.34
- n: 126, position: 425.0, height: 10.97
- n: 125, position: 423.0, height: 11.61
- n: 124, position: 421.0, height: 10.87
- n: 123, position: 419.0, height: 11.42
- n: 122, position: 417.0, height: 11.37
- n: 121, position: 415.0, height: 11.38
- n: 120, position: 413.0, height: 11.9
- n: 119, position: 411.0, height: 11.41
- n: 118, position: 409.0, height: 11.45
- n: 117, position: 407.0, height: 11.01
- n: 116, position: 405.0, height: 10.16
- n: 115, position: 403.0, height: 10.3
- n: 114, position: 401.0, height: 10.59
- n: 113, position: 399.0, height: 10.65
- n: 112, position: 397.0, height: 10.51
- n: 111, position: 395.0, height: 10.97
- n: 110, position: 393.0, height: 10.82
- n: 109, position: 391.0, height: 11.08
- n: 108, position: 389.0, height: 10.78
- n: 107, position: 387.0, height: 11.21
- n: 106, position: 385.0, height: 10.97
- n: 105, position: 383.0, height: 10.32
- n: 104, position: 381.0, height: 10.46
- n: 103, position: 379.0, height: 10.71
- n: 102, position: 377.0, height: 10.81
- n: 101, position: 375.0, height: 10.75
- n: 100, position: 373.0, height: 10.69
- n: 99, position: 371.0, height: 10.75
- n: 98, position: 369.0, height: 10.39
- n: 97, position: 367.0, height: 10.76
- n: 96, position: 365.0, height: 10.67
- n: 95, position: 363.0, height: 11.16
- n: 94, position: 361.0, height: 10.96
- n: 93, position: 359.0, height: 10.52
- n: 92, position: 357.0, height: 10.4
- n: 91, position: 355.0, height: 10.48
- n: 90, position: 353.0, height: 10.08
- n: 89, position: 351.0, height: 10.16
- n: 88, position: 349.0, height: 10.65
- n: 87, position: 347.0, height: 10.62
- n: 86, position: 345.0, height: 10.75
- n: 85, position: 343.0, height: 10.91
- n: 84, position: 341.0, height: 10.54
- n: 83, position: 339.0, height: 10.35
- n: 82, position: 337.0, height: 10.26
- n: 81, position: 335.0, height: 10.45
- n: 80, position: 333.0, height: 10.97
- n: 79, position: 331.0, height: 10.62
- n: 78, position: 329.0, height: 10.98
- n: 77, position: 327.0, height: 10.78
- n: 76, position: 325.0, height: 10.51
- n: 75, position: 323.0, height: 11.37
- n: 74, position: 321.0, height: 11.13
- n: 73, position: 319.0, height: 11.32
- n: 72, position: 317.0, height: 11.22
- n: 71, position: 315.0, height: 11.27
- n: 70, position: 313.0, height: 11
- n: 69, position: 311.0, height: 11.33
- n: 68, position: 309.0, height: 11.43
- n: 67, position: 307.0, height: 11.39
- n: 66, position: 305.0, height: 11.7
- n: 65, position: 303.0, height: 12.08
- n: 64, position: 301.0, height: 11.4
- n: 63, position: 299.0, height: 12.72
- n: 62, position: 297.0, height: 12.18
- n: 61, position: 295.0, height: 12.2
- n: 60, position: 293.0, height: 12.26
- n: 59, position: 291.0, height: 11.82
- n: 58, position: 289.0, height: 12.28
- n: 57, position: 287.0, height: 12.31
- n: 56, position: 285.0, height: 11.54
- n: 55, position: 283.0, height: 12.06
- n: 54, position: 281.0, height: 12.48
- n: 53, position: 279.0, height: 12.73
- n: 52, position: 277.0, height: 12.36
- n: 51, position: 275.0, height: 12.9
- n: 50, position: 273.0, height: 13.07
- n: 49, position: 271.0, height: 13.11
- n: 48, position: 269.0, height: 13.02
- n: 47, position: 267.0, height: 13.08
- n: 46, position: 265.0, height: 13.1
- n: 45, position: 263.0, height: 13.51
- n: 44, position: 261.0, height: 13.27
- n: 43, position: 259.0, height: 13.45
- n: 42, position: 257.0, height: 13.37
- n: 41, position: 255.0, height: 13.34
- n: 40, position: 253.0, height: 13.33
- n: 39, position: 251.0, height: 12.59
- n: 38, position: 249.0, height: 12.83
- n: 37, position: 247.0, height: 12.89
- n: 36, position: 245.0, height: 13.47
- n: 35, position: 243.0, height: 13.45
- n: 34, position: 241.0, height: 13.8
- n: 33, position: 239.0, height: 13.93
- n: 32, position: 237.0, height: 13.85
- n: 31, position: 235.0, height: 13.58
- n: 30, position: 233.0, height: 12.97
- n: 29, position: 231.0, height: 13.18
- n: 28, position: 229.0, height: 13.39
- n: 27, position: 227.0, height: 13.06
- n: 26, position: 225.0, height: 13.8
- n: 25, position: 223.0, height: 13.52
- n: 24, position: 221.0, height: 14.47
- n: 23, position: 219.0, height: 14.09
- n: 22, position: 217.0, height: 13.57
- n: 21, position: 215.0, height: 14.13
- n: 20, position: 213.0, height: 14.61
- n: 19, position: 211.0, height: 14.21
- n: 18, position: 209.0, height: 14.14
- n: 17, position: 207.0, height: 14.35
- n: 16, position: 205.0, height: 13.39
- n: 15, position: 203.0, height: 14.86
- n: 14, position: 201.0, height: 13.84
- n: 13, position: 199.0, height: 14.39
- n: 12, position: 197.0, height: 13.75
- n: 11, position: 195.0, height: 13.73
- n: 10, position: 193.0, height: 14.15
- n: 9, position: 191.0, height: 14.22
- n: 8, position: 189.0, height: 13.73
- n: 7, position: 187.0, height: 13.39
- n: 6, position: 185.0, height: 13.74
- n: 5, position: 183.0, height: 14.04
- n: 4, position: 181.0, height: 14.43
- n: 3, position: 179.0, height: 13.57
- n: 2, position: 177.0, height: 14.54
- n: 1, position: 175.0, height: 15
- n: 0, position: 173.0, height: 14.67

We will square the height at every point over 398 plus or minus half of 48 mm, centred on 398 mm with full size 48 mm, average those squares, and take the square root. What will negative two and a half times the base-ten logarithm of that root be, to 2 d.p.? -2.60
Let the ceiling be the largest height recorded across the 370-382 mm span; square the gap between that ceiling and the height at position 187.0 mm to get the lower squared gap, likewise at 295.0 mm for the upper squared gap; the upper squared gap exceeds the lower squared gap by -4.7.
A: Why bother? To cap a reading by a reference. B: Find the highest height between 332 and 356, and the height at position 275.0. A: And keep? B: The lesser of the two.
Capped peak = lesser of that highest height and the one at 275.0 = 11.0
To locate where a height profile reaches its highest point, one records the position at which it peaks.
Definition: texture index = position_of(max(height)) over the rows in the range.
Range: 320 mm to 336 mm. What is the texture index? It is 323.0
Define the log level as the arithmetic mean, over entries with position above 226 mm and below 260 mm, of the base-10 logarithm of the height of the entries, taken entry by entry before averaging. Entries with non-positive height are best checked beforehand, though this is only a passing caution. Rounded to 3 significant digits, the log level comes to 1.12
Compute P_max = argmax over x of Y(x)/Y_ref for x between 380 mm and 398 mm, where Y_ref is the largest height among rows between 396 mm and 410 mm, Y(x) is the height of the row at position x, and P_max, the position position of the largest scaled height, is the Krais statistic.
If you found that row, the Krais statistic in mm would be 387.0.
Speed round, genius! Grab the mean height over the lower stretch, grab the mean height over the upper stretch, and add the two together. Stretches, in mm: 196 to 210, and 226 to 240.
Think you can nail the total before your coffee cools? 27.5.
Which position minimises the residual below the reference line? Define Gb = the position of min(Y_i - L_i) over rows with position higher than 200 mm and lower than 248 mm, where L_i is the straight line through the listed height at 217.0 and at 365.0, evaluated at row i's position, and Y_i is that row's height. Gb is 205.0 mm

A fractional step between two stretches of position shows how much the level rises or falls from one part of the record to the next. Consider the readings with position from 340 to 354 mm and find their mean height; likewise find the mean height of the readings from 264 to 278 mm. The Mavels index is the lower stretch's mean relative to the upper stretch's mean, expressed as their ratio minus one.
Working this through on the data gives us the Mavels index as 0.23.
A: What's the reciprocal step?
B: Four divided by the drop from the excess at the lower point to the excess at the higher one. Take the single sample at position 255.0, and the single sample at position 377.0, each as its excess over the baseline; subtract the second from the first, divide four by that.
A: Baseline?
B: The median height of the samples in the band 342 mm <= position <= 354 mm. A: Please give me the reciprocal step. 2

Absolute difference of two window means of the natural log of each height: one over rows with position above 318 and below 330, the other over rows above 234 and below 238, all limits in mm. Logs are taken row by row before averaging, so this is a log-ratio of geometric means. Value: 0.22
